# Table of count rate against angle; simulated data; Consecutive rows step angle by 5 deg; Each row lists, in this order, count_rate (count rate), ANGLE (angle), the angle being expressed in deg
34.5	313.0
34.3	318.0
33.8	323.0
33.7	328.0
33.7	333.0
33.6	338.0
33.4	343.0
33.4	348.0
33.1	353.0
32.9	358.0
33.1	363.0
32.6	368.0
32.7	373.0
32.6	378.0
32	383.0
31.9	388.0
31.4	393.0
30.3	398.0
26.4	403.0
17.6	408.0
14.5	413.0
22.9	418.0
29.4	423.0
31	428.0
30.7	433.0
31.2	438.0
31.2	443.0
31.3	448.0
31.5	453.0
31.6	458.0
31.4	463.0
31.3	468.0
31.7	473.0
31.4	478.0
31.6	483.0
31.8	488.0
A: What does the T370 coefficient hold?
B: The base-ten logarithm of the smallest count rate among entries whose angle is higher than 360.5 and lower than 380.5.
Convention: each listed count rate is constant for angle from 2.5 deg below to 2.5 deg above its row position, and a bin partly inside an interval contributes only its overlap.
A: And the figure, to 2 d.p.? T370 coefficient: 1.51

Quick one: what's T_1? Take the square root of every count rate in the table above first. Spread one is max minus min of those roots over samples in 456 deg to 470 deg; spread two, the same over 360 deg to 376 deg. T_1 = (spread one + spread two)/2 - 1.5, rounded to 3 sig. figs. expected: -1.46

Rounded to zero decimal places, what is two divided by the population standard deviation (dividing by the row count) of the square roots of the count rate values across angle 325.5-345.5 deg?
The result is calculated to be 189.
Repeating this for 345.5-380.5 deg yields 82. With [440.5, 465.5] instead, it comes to 158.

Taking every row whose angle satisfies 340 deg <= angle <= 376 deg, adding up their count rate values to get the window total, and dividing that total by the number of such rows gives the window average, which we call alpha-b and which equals 33.0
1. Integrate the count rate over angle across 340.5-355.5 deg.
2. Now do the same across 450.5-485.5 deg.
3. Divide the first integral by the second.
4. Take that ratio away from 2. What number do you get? 1.5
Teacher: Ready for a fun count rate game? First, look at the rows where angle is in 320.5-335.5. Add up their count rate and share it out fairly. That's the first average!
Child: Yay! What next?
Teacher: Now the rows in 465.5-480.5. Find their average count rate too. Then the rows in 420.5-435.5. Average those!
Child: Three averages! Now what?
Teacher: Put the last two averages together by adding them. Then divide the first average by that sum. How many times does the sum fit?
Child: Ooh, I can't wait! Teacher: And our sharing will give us 0.546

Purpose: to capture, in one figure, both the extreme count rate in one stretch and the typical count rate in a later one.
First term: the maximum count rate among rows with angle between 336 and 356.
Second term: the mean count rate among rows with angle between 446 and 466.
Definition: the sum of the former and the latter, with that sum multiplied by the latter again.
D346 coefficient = 2046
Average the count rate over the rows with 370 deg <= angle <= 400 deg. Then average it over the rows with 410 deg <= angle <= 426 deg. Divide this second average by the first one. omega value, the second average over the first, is 0.70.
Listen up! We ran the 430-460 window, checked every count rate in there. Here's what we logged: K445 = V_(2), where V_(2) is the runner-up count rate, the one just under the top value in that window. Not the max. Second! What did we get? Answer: 31.5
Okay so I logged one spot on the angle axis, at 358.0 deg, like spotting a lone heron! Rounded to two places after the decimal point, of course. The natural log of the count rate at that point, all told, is 3.49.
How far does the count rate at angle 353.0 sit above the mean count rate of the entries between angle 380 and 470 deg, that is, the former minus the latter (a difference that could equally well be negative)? 4.3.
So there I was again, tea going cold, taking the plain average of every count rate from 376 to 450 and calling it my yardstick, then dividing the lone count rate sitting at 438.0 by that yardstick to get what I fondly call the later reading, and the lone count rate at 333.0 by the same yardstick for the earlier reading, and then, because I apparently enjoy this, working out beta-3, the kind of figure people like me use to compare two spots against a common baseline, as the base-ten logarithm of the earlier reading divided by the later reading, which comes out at 0.033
